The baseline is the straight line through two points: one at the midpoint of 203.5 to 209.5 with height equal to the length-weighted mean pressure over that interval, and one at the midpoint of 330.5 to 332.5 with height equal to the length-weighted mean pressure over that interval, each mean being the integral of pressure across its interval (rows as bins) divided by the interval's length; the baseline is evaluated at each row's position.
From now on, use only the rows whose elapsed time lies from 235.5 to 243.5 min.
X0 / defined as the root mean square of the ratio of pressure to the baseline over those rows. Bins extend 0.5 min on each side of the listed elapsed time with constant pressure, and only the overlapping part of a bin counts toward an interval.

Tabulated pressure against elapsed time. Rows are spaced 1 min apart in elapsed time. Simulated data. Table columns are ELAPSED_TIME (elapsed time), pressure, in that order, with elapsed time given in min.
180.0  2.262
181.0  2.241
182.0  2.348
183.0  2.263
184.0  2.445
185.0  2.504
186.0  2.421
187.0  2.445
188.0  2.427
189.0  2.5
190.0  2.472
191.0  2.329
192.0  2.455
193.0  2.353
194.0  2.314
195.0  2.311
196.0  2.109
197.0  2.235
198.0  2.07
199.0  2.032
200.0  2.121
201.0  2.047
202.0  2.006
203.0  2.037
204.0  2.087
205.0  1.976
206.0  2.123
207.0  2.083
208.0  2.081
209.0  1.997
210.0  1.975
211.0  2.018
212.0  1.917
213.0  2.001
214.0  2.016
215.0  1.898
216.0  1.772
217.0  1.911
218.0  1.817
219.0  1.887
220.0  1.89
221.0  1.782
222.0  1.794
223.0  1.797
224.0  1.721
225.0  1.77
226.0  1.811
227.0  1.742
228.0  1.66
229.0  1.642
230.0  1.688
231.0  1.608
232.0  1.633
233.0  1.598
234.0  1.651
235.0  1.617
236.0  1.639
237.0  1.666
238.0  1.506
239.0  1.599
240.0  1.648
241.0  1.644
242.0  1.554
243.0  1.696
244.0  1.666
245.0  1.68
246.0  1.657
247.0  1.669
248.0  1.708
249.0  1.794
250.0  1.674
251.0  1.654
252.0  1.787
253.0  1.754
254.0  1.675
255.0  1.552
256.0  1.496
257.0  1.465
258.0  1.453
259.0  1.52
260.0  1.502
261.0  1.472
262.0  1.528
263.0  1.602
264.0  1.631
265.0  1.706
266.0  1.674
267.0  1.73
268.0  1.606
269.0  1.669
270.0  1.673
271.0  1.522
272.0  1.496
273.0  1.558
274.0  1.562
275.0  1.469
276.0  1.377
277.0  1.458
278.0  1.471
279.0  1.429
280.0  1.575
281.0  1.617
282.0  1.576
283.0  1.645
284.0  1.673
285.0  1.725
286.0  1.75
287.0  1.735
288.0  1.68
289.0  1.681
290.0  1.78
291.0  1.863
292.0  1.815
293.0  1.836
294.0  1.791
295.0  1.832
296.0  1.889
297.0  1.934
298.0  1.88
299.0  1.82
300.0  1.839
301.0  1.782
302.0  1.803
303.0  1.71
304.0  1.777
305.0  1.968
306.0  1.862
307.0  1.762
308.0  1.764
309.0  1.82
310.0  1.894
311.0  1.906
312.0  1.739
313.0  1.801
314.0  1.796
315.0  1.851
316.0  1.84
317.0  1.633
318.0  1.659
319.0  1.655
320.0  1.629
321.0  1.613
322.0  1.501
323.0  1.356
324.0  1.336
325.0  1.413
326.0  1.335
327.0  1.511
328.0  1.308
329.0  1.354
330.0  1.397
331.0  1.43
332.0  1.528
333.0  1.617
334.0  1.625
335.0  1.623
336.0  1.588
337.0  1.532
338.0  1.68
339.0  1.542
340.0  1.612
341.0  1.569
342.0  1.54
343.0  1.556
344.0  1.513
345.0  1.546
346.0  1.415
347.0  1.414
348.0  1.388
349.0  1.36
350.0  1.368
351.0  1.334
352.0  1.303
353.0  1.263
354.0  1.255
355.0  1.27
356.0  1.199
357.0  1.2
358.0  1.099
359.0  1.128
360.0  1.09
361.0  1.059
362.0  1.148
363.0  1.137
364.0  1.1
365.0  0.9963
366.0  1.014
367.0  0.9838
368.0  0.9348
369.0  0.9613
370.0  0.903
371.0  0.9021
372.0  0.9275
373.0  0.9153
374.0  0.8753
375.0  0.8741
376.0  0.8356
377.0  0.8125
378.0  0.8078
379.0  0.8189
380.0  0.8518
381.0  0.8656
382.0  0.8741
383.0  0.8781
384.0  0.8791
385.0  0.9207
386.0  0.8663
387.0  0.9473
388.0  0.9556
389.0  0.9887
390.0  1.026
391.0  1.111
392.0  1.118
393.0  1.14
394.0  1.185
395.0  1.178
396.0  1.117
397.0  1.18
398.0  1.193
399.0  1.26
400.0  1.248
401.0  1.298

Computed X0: 0.85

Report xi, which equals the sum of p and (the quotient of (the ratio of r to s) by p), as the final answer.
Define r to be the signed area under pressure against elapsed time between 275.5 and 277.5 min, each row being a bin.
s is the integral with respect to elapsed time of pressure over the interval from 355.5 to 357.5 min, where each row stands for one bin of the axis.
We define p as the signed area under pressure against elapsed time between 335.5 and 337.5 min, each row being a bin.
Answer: 3.50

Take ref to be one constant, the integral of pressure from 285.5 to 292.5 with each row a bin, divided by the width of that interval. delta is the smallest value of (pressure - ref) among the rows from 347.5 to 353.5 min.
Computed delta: -0.5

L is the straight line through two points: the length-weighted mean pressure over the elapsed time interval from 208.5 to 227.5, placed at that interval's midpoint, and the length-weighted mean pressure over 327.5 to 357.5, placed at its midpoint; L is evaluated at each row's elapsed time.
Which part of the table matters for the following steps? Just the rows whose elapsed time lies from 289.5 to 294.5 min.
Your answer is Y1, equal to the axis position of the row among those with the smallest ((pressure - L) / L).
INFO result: 290.0 min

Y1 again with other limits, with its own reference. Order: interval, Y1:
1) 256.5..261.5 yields 258.0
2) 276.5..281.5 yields 279.0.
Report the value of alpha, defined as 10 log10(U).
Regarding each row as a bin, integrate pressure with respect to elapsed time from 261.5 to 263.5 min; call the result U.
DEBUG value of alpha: 5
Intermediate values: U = 3.1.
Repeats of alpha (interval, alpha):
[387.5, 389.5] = 3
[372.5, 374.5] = 3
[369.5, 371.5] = 3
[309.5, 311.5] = 6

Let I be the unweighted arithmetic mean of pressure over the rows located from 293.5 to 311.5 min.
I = 1.84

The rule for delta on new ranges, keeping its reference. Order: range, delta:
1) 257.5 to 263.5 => -0.3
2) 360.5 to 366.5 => -0.8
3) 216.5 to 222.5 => 0.0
